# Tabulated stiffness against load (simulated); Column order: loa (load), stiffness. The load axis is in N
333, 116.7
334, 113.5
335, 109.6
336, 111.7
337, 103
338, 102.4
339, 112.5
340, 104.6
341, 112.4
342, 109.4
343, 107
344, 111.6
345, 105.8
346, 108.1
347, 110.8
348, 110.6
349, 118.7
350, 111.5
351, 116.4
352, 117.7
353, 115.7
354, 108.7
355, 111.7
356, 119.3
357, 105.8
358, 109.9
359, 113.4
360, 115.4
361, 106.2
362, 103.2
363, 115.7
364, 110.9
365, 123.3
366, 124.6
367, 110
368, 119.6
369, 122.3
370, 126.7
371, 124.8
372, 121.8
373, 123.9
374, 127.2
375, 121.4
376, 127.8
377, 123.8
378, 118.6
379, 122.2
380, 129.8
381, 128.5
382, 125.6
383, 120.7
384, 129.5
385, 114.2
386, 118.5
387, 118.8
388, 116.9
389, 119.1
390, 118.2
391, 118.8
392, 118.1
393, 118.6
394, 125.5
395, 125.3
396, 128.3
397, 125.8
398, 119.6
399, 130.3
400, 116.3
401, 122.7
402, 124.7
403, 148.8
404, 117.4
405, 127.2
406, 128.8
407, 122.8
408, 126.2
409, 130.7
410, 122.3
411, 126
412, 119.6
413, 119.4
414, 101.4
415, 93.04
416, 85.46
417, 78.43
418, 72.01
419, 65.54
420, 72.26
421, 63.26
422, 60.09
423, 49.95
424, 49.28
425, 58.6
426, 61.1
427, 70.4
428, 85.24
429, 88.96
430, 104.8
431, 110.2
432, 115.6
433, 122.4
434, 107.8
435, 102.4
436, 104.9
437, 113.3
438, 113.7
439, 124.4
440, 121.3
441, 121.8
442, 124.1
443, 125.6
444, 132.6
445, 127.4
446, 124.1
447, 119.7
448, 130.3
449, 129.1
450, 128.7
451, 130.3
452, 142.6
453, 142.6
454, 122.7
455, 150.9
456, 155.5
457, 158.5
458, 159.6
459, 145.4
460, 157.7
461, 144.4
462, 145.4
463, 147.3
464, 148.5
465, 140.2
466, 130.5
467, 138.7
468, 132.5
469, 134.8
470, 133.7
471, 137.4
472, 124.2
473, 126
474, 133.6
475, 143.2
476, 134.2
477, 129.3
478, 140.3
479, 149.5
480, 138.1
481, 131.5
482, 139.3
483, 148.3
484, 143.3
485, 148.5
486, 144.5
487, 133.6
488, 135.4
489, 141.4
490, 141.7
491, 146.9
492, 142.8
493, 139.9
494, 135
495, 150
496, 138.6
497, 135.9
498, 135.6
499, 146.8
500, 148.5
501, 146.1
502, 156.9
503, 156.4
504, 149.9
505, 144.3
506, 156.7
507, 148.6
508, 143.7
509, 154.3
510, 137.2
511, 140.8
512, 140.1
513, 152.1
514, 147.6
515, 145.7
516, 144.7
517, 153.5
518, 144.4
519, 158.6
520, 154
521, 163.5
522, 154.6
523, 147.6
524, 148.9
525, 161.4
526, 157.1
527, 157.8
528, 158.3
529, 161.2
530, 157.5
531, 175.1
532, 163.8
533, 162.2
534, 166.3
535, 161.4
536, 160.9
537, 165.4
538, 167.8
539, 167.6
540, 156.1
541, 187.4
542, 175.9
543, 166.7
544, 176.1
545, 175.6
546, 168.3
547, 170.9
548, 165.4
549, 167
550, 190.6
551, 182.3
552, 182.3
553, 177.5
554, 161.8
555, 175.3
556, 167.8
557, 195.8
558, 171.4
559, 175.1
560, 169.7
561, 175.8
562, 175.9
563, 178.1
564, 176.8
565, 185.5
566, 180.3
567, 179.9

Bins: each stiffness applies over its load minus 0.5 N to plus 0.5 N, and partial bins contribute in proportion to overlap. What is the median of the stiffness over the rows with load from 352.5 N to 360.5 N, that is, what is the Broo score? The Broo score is 113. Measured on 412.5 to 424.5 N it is 72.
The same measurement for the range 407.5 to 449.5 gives 112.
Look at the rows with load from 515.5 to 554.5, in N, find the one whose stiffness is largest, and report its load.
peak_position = 550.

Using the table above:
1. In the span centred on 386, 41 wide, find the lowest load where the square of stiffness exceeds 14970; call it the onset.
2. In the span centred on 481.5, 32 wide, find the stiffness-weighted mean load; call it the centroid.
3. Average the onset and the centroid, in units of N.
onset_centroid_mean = 423.9 N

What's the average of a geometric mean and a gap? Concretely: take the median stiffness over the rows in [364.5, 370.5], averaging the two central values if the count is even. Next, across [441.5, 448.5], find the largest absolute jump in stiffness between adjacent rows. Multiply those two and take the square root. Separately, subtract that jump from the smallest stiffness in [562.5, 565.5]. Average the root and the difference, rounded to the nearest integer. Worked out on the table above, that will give 101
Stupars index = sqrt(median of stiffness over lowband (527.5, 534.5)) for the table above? 12.7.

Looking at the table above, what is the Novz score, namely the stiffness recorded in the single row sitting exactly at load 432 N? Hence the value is 115.6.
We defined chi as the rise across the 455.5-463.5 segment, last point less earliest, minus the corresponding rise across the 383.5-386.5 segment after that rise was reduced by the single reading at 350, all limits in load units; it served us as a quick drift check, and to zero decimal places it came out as 114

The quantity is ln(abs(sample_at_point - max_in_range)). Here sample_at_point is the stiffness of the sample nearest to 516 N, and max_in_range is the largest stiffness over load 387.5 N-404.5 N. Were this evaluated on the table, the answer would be 1.4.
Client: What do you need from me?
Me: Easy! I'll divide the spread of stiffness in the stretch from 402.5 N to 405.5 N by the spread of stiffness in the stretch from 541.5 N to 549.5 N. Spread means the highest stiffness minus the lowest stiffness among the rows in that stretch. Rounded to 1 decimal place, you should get 2.9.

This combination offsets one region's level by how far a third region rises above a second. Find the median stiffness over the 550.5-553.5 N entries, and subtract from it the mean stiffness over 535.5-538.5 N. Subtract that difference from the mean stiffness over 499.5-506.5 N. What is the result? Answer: 134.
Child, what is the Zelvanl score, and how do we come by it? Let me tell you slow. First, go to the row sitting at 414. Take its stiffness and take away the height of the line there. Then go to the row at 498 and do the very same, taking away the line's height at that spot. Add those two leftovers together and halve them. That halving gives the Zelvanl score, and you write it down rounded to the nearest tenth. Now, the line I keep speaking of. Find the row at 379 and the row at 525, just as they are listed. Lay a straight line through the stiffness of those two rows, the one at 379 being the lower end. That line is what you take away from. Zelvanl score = -24.4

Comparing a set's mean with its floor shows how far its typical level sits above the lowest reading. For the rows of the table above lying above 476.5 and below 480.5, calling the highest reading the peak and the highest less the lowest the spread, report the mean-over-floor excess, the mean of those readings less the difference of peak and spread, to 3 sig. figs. 10.0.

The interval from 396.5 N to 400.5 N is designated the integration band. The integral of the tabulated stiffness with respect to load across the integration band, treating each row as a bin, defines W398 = 492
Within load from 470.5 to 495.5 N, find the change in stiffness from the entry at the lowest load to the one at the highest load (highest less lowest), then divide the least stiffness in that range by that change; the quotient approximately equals 10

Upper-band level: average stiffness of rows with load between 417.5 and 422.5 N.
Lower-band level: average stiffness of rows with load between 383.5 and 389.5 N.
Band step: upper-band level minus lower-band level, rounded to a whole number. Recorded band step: -53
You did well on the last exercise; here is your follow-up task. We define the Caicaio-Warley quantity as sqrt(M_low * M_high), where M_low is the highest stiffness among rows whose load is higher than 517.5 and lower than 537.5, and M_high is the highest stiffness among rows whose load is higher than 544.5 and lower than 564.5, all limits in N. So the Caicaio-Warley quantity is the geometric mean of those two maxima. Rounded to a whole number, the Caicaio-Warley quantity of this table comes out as 185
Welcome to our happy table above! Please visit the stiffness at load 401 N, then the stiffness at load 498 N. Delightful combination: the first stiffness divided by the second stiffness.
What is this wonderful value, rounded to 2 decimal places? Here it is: 0.90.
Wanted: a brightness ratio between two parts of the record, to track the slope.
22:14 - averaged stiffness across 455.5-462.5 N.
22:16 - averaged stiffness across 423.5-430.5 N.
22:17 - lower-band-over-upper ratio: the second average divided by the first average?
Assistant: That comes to 0.49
